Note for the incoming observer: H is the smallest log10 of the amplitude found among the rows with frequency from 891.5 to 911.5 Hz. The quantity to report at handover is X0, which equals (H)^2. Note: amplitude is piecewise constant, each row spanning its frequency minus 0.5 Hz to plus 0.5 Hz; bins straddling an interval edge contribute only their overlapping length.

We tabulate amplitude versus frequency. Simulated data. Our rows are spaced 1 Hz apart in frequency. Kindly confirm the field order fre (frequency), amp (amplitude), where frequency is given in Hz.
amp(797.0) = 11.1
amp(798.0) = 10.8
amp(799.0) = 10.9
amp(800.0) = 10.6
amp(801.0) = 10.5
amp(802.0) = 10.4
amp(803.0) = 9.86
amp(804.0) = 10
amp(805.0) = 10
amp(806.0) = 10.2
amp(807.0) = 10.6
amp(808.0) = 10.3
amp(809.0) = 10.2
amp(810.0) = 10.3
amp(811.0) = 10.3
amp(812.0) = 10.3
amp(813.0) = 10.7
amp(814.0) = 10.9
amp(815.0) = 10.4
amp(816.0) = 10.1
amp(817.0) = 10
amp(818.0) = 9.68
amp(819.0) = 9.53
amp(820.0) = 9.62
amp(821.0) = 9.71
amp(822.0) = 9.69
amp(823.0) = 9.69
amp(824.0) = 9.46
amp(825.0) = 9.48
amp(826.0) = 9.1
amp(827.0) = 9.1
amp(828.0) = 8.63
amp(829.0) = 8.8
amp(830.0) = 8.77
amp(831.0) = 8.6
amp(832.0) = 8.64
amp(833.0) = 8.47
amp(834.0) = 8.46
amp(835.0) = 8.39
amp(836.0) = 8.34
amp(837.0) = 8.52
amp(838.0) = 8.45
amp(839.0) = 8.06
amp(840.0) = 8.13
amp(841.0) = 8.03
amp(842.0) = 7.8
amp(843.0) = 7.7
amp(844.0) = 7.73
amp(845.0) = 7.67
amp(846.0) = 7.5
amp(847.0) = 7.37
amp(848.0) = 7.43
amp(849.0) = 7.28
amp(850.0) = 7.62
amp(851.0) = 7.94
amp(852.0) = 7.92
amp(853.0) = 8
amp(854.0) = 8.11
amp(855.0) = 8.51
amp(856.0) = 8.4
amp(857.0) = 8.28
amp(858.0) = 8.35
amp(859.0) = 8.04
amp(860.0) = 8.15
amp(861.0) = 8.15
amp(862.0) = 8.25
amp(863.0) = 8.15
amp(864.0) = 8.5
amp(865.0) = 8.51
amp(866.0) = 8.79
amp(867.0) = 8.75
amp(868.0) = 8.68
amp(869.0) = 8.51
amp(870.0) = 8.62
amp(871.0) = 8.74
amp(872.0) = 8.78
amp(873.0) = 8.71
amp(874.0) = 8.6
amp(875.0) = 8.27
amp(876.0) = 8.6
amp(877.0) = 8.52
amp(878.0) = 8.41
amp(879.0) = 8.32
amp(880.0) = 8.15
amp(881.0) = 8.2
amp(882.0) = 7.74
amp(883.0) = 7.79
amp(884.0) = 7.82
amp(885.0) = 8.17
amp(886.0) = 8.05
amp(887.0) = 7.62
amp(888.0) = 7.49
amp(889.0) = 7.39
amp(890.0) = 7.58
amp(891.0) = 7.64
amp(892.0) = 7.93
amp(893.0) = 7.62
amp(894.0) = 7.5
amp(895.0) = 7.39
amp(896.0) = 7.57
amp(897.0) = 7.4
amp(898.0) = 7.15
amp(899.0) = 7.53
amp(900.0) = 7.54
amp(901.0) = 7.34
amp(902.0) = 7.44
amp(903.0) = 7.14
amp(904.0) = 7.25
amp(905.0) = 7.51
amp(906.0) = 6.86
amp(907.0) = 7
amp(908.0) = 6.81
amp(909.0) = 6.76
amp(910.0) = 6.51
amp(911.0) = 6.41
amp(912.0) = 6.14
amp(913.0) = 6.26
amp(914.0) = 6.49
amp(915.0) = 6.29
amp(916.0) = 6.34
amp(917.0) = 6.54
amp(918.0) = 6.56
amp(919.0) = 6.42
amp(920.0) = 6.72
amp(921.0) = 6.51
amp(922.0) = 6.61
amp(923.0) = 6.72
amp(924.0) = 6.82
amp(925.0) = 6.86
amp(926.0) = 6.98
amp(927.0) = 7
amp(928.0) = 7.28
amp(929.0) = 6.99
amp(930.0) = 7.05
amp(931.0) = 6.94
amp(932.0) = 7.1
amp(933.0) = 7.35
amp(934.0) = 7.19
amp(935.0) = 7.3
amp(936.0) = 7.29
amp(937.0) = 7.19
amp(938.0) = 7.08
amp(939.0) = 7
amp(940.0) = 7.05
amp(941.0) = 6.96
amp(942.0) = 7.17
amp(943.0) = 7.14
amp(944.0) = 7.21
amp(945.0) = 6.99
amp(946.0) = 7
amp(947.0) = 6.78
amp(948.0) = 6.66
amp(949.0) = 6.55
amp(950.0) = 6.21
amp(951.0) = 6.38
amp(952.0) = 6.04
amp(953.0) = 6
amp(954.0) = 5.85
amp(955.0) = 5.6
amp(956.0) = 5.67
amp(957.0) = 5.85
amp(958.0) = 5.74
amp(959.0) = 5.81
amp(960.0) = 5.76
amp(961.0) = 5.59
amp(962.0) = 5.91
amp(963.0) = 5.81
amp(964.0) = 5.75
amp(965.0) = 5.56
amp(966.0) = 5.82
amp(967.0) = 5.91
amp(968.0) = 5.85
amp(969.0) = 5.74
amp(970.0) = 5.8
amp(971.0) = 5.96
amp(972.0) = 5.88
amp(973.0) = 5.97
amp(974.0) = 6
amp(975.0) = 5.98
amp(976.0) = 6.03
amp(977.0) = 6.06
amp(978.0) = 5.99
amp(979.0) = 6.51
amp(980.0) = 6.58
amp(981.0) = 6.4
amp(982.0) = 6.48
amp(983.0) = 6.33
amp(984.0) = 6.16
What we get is 0.65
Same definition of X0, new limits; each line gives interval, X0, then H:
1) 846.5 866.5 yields 0.74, 0.86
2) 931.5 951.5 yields 0.63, 0.79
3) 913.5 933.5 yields 0.64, 0.80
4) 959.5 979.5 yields 0.56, 0.75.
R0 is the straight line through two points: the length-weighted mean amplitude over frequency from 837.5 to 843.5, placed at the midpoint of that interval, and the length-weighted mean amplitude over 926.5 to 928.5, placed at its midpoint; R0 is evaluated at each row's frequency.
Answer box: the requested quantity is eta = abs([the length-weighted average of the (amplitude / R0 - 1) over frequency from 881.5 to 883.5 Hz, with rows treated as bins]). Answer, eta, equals 0.02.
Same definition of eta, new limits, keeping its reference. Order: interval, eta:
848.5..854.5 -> 0.01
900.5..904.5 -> 0.01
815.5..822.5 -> 0.18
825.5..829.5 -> 0.09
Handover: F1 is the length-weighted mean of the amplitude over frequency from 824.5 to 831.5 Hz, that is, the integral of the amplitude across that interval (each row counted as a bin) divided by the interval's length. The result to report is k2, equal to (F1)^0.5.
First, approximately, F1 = 8.9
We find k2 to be 2.99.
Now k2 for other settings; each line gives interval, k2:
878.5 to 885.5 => 2.83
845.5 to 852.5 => 2.75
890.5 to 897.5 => 2.75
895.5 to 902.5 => 2.72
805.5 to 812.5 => 3.21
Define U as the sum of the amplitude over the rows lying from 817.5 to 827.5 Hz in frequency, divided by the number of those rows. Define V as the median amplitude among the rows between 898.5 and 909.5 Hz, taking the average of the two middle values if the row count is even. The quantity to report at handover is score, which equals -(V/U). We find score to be -0.8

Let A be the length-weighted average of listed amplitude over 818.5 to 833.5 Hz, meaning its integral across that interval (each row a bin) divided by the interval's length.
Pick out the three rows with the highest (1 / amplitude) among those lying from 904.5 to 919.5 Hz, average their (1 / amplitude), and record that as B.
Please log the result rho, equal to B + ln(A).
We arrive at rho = 2.37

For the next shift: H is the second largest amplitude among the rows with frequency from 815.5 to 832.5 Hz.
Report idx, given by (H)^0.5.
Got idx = 3.2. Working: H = 10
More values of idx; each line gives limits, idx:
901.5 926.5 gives 2.7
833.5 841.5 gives 2.9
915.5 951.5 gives 2.7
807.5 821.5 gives 3.3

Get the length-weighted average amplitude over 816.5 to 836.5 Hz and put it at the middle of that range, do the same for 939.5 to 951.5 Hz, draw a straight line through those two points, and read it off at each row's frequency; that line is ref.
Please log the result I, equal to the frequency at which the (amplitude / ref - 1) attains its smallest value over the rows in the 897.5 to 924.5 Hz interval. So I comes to 912.0 Hz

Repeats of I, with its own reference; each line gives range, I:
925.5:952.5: 952.0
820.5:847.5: 847.0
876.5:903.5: 898.0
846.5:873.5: 849.0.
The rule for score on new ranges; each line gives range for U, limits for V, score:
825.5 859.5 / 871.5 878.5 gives -1.1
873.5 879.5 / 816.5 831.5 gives -1.1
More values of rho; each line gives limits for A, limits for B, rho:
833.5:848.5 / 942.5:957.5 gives 2.25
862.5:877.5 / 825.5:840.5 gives 2.27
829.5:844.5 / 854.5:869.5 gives 2.24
